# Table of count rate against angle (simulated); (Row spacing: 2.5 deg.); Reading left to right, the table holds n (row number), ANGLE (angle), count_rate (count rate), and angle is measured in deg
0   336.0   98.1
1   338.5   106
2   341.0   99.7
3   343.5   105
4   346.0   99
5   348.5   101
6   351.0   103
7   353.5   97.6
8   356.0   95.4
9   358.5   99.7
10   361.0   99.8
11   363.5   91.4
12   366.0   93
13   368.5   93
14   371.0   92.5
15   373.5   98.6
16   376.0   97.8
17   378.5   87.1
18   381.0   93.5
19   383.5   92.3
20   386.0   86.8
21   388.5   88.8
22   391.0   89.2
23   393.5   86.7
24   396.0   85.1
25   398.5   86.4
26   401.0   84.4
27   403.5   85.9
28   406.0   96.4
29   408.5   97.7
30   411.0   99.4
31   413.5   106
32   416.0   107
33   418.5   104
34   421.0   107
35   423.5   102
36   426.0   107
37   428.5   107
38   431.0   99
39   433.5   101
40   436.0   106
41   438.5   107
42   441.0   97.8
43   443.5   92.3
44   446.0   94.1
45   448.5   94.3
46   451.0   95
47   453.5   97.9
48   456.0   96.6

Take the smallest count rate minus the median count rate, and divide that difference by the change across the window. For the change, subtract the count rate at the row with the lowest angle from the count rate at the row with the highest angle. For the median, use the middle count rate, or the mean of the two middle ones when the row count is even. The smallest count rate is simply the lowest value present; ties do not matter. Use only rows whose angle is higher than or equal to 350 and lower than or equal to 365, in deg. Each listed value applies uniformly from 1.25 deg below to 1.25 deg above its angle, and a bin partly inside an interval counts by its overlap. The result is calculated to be 0.6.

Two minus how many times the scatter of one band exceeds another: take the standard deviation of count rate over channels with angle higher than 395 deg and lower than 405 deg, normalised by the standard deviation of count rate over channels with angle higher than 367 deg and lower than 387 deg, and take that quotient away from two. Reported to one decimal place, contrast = 1.8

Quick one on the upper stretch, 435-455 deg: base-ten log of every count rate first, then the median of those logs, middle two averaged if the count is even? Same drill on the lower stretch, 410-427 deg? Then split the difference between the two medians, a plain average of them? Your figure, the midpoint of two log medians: 2.00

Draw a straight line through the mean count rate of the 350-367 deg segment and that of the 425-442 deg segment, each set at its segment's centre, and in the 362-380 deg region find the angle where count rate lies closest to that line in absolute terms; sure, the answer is 373.5 deg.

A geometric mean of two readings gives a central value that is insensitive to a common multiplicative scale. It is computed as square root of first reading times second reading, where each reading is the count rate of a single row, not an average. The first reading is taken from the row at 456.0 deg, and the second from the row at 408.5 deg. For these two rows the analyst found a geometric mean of 97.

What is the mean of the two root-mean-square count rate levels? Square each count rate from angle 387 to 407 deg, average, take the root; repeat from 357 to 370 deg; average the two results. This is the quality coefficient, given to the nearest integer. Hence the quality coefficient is 92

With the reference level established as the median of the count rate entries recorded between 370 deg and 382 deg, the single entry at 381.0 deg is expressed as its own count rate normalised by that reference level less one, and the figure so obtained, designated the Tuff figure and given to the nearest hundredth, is 0.00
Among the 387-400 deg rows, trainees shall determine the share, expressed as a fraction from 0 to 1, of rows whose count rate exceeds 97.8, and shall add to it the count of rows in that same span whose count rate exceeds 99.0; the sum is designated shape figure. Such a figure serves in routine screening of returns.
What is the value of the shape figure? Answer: 0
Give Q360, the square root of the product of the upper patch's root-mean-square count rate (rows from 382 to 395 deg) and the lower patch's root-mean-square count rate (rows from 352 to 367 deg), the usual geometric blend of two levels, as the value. 92.4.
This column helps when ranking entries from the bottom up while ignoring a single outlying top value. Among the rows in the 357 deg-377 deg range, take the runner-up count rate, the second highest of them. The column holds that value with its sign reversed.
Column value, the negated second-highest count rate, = -100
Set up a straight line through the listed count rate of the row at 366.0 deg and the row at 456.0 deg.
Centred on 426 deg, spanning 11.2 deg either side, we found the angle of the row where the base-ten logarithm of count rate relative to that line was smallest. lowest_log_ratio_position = 431.0 deg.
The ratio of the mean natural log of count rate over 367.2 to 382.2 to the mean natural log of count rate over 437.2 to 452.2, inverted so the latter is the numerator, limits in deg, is 1.01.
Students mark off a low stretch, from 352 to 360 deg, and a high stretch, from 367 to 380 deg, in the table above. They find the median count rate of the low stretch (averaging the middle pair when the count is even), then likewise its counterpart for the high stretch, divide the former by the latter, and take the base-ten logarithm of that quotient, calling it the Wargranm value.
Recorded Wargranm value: 0.021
